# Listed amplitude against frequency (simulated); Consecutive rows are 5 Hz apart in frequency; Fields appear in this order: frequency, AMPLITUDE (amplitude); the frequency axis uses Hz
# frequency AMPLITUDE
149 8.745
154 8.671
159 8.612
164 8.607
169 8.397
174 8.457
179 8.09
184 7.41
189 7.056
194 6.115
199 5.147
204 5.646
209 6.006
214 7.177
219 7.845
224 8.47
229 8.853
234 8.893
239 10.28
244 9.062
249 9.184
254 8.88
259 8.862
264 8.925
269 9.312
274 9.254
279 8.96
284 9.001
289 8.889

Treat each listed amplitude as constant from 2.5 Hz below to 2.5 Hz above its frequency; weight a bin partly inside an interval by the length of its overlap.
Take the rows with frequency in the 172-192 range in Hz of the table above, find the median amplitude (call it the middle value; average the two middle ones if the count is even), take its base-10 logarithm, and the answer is 0.889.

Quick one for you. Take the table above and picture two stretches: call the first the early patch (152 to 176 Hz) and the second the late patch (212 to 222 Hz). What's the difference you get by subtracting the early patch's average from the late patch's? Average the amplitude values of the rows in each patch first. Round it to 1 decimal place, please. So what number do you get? -1.0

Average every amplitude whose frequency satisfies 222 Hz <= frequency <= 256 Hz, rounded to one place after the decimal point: 9.1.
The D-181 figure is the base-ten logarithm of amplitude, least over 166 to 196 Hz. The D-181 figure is 0.79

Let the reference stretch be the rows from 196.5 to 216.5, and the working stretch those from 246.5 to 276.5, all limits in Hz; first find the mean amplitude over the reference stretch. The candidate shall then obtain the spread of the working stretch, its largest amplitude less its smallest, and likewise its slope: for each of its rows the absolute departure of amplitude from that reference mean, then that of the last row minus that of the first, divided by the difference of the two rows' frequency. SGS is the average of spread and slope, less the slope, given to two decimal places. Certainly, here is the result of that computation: 0.22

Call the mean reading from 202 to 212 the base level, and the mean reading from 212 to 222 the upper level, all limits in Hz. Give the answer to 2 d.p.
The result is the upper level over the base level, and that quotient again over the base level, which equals 0.22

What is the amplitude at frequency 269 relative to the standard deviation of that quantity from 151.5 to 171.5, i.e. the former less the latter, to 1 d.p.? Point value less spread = 9.2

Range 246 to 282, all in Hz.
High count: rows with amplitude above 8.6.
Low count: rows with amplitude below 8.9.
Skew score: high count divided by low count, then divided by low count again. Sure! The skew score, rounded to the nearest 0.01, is 1.75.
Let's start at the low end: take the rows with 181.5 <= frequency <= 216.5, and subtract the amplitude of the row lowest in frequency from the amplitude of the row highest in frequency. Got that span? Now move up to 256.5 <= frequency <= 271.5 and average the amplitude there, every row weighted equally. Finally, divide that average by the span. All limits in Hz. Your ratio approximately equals -39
